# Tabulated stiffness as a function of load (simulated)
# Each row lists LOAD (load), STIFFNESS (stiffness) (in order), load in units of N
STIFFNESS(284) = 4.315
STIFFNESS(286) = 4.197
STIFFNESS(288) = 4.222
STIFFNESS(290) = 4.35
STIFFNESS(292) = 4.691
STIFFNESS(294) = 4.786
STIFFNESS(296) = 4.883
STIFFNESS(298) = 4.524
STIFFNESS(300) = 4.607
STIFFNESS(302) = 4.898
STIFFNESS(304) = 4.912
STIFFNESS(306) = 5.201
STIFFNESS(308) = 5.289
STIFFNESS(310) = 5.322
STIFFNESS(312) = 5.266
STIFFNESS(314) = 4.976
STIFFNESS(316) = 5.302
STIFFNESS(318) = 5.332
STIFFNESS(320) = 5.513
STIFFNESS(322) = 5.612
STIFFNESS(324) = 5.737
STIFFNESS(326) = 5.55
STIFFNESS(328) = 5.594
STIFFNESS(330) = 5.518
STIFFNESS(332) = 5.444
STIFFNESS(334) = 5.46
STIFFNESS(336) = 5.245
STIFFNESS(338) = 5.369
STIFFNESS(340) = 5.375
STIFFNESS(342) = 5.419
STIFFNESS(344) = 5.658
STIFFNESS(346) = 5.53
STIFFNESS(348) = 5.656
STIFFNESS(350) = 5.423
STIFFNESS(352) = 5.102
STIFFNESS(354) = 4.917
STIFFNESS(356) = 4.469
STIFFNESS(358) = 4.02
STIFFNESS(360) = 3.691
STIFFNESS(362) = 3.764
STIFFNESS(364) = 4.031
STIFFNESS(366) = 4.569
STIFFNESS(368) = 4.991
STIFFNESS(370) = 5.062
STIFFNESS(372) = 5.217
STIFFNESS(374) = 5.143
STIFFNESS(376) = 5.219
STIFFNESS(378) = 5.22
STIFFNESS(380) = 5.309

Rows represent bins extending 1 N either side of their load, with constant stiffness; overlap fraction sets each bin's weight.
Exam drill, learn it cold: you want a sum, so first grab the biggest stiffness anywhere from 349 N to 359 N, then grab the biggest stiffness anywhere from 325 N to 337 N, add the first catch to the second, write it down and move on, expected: 11.0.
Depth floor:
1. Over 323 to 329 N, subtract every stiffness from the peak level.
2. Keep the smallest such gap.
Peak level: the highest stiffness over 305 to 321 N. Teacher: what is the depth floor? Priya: -0.22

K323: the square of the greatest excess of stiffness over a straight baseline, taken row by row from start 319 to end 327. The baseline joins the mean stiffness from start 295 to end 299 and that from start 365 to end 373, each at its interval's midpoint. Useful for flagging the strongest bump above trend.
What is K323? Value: 0.9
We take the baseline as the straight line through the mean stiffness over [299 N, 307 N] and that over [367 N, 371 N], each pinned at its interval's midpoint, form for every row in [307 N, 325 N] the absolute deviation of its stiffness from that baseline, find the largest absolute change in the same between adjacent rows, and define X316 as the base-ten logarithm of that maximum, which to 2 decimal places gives -0.49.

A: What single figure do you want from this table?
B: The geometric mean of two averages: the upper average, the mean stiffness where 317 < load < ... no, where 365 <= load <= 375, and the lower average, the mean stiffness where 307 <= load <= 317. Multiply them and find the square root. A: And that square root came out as 5.11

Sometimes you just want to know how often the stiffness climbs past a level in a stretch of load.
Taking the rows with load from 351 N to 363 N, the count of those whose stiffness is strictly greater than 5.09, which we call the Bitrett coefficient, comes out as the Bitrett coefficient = 1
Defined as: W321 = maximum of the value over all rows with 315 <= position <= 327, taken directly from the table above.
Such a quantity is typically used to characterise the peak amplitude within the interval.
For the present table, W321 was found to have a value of 5.737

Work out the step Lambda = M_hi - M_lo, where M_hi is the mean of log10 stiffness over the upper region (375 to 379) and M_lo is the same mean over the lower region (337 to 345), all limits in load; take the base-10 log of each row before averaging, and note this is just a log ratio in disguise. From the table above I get -0.019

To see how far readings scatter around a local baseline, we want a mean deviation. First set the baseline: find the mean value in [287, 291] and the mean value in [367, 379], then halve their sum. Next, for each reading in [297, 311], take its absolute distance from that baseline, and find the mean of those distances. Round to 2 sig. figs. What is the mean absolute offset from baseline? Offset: 0.34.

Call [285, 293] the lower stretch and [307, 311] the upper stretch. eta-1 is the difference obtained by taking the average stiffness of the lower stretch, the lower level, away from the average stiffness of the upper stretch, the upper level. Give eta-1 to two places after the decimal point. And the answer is 0.94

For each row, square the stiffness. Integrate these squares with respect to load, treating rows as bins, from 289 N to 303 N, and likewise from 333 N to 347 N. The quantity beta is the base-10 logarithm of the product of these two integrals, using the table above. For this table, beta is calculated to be 5.10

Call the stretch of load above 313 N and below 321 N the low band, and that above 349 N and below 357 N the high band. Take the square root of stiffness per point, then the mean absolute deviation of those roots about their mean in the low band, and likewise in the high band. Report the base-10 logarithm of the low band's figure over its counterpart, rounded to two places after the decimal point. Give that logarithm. -0.28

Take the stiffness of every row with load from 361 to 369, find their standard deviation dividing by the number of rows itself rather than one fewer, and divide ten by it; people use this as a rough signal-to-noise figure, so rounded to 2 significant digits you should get 21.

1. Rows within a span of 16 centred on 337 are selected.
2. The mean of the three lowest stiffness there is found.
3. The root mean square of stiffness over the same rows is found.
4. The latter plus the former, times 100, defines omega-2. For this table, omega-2 1077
